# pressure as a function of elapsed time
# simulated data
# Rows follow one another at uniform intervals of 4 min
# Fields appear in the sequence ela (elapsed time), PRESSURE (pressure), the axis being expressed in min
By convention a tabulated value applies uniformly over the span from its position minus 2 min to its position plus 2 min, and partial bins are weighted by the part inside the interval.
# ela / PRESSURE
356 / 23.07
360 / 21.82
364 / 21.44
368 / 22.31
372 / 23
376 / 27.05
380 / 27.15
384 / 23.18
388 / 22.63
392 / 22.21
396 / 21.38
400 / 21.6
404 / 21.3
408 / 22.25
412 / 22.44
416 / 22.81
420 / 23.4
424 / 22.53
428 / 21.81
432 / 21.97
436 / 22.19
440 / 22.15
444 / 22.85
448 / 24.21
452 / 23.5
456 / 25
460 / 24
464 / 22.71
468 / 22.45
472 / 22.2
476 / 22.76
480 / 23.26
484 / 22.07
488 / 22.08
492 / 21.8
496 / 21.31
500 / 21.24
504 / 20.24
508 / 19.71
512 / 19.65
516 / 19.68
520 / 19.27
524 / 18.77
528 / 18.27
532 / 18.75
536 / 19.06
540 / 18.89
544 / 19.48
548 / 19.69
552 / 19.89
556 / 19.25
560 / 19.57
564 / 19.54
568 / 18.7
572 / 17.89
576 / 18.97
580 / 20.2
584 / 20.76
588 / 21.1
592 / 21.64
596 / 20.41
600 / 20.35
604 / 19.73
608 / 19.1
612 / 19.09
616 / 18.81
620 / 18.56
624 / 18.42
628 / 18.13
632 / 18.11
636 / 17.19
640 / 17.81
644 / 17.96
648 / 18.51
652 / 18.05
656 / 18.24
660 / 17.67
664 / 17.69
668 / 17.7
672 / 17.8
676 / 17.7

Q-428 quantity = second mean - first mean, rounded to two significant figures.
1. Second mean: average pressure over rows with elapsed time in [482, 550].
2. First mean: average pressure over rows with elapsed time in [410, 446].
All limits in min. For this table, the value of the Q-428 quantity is -2.5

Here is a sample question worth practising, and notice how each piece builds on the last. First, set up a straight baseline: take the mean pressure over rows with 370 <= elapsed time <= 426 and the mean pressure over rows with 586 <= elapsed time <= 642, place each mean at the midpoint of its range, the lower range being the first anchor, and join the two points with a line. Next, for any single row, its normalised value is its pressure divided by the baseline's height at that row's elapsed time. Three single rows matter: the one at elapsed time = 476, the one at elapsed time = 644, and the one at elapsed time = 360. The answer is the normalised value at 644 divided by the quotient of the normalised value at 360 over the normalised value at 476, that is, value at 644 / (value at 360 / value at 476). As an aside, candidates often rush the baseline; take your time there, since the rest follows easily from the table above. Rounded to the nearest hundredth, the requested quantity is 1.10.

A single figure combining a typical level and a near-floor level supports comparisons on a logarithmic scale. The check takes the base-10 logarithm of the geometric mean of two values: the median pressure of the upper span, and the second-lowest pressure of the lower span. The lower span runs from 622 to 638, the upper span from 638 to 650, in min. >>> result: 1.26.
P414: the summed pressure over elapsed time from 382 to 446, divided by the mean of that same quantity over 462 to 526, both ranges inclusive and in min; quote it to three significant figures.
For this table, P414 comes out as 16.8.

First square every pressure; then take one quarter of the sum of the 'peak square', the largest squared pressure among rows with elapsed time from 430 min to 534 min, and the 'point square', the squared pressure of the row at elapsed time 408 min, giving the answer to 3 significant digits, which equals 280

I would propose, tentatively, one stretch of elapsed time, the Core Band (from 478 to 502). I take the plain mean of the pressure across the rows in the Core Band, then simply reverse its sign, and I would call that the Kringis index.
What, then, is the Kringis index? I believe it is -21.96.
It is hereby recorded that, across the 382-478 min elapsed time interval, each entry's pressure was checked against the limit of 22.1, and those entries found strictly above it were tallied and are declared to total 19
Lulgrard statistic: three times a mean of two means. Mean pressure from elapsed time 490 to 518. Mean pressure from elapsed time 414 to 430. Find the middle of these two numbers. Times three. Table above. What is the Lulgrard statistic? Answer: 64.7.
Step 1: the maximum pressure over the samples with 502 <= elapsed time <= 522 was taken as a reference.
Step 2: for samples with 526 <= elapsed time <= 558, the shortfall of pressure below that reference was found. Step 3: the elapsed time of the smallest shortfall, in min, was 552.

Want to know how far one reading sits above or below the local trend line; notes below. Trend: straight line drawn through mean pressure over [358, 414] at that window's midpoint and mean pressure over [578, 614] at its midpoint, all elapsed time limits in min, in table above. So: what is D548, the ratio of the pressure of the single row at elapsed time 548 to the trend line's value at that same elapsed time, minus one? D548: -0.06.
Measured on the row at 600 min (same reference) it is 0.01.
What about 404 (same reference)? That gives -0.06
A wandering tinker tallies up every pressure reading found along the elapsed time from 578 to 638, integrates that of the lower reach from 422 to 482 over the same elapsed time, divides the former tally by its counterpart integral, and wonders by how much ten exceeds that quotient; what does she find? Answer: 9.79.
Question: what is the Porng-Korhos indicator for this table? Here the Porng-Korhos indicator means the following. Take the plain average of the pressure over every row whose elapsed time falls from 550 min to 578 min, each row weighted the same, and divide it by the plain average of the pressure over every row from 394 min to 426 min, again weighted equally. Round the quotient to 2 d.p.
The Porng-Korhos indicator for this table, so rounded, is 0.86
